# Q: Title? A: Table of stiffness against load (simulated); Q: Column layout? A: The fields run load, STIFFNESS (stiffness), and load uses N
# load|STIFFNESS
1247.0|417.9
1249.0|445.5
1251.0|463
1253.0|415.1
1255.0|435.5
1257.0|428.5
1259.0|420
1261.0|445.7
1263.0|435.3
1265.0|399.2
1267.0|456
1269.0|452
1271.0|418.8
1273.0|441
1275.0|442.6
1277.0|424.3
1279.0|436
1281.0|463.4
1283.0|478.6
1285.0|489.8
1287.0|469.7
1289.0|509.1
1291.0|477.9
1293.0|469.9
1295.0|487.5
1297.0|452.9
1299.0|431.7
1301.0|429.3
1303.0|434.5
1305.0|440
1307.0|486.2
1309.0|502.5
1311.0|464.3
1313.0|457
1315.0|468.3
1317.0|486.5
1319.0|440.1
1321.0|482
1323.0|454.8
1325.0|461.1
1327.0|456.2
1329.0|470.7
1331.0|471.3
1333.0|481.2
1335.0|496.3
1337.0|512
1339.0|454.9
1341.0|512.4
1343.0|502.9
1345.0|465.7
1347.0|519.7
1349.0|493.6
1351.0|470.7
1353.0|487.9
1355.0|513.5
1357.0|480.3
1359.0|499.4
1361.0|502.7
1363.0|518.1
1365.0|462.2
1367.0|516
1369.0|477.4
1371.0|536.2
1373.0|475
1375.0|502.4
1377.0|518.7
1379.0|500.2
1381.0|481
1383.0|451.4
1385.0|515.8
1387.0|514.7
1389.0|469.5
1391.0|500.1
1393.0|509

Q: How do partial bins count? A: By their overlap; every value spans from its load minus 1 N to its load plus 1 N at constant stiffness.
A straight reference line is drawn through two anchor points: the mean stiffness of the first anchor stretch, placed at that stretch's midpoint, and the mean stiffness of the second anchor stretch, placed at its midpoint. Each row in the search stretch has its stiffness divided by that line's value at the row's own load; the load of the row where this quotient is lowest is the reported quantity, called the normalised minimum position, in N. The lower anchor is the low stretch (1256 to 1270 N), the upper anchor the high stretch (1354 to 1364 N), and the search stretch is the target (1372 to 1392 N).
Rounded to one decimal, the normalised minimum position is 1383.0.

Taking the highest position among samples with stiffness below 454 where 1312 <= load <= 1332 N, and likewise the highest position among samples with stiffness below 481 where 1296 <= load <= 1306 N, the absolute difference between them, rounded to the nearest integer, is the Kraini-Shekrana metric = 14 N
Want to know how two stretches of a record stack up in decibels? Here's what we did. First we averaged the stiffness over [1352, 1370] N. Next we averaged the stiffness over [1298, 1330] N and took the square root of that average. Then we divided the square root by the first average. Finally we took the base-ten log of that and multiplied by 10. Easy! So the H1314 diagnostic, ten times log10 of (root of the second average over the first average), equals -13.6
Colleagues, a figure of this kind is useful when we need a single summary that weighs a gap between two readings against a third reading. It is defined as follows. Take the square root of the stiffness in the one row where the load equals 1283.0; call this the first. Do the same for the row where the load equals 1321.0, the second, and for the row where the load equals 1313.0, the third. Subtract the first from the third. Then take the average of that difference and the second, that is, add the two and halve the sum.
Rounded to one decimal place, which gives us 10.7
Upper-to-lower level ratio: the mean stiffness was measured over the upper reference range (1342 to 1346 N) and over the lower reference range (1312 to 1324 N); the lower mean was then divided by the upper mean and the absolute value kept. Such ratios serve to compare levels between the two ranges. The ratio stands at 0.96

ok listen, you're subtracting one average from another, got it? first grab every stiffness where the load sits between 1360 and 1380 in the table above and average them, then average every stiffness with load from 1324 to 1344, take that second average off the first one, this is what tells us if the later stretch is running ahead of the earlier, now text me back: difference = 19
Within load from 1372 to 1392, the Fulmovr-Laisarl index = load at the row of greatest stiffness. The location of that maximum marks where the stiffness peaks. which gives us 1377.0 N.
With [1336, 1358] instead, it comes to 1347.0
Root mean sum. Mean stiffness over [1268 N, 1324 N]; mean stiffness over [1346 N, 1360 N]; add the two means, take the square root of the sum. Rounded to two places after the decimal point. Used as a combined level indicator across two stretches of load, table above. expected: 30.91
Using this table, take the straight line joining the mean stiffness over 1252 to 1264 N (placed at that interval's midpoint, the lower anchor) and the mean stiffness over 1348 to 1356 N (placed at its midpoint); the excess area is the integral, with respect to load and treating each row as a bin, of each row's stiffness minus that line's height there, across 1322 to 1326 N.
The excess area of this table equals -61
